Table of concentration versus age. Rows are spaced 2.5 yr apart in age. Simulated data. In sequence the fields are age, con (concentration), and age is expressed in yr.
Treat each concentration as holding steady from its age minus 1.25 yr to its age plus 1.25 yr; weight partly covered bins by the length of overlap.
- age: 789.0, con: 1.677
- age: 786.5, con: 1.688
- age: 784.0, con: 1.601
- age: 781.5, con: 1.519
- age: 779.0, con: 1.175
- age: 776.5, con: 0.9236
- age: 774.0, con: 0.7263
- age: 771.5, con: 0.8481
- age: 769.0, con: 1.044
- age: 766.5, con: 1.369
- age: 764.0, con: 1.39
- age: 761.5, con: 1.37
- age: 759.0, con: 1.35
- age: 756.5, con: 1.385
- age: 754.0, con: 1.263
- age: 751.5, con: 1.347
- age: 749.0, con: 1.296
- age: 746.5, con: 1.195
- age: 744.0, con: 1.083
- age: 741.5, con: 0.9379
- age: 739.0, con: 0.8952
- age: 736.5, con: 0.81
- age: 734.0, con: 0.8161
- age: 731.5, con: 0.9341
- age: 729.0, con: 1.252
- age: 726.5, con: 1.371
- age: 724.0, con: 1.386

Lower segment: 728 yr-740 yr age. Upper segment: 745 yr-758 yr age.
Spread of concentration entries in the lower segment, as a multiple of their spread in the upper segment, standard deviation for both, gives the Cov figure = 2.5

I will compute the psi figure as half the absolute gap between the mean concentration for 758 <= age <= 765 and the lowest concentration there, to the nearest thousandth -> 0.010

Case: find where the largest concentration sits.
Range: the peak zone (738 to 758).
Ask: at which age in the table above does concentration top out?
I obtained 756.5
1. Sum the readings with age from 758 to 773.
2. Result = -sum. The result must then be -7.4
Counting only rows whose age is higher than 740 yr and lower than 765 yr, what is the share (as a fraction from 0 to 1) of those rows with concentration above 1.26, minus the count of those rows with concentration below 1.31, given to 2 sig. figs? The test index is -4.3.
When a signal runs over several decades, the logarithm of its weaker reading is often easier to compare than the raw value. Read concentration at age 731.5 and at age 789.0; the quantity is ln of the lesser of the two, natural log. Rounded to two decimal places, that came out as -0.07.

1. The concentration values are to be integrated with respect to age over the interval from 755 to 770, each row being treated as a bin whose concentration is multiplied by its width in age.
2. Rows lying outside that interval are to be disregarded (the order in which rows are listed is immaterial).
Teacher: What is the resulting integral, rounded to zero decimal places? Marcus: 20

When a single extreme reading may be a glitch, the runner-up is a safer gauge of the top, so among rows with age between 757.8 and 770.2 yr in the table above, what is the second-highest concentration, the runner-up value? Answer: 1.37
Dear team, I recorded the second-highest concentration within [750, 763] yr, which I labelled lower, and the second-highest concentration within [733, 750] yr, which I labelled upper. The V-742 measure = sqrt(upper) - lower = -0.28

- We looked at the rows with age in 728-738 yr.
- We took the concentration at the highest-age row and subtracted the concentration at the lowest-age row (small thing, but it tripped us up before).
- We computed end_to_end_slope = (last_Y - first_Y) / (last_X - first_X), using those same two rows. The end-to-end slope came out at -0.06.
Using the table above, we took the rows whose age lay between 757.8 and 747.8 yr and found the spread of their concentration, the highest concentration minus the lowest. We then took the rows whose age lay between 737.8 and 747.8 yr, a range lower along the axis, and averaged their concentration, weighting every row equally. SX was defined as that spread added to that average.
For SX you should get 1.15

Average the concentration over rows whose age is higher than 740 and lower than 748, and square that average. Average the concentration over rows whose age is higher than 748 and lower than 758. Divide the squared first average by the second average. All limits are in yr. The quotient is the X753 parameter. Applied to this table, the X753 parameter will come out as 0.87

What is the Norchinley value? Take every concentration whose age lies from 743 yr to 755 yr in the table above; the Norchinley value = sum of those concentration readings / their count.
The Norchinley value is 1.24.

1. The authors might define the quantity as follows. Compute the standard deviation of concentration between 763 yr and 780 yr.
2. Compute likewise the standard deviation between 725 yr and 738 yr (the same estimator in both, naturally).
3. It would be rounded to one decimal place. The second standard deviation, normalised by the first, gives 1.0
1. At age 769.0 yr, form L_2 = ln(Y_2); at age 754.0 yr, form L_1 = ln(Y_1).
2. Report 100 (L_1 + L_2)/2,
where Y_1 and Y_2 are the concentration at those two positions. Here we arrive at 14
